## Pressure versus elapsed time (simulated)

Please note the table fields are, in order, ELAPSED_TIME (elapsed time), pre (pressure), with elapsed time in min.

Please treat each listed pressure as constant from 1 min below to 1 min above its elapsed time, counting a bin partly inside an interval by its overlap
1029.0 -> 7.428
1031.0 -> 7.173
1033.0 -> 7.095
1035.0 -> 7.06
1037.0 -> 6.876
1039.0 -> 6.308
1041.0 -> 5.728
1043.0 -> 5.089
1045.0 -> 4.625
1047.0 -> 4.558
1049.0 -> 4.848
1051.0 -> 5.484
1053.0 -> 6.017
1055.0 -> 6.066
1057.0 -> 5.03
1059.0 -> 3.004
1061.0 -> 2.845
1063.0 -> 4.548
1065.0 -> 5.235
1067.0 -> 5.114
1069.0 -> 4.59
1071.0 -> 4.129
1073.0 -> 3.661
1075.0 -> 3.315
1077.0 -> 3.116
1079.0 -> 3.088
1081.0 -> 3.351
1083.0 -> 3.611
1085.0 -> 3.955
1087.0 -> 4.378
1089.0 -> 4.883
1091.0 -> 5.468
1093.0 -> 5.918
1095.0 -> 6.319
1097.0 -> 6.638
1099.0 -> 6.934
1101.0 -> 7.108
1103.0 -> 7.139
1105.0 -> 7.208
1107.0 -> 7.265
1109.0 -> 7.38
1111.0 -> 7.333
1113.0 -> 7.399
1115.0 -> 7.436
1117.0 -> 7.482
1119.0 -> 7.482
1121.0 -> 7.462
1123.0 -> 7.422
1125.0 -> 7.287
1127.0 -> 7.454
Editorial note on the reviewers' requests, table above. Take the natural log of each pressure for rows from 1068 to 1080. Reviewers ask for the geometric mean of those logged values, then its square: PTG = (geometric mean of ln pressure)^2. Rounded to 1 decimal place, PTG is 1.6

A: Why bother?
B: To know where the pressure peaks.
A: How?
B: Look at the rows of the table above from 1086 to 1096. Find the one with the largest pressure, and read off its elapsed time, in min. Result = 1095.0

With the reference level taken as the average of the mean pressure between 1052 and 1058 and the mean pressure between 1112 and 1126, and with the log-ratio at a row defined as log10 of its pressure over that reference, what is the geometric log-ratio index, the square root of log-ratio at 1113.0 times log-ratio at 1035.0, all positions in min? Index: 0.041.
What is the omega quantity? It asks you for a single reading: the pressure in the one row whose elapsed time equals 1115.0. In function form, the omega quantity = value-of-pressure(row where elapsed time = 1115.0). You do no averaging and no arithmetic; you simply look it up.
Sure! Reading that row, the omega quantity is 7.436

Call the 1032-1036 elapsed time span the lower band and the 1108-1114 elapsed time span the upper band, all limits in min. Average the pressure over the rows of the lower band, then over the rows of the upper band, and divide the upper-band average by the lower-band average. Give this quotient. 1.0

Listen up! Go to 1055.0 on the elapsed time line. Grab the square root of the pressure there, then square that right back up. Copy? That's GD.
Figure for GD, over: 6.1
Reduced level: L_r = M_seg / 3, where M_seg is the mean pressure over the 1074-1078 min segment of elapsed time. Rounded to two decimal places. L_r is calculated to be 1.07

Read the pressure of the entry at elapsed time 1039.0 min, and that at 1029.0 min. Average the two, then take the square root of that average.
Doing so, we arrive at 2.6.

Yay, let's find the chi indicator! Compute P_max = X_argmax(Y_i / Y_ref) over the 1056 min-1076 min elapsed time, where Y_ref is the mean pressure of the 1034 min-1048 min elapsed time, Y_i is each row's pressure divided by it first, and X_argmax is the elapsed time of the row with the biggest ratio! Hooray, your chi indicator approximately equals 1065.0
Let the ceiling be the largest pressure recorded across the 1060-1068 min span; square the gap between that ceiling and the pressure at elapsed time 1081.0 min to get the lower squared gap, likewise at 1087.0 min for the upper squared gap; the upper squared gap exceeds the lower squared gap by -3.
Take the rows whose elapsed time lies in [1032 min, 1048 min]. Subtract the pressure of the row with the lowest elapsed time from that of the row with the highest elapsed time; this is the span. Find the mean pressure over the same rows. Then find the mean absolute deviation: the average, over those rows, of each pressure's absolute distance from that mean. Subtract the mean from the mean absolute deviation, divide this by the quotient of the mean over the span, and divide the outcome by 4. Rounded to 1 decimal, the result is 0.5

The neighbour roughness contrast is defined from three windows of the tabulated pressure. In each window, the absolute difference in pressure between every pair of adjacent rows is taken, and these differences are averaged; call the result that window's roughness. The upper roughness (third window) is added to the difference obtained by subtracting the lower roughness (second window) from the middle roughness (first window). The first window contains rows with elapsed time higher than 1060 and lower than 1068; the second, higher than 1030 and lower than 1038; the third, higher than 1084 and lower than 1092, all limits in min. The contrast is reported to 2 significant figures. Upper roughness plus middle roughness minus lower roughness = 1.2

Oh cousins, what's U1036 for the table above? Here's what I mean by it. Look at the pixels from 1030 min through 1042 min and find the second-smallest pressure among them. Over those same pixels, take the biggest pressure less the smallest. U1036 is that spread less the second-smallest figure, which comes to -4.9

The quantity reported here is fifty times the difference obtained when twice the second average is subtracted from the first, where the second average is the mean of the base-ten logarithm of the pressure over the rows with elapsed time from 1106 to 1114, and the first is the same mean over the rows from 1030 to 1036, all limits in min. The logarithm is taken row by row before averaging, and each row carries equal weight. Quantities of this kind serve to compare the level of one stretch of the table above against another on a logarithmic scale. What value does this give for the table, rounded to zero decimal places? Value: -44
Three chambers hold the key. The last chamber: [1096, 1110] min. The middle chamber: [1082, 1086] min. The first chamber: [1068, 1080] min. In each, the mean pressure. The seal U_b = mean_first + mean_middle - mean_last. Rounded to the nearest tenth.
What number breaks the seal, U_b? 0.3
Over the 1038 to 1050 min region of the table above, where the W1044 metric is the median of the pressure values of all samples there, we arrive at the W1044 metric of 5.0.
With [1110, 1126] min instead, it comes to 7.4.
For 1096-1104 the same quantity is 7.0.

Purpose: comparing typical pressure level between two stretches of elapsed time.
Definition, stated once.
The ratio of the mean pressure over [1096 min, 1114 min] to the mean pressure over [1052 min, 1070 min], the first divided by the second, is 1.52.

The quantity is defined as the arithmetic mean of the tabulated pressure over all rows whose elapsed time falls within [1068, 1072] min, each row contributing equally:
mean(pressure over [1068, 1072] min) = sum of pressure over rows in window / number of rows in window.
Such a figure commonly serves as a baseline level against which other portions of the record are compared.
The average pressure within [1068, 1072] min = 4.4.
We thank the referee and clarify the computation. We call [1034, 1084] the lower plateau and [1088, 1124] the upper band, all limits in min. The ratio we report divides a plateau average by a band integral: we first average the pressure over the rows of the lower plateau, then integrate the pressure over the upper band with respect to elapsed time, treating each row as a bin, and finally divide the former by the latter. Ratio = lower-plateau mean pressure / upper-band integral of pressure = 0.0189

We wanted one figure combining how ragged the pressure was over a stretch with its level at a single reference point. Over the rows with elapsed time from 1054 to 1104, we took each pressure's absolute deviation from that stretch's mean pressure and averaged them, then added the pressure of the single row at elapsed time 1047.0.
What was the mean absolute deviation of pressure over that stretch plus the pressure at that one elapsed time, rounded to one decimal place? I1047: 5.7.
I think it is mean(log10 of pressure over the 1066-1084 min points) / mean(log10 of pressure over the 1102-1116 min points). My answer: 0.661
